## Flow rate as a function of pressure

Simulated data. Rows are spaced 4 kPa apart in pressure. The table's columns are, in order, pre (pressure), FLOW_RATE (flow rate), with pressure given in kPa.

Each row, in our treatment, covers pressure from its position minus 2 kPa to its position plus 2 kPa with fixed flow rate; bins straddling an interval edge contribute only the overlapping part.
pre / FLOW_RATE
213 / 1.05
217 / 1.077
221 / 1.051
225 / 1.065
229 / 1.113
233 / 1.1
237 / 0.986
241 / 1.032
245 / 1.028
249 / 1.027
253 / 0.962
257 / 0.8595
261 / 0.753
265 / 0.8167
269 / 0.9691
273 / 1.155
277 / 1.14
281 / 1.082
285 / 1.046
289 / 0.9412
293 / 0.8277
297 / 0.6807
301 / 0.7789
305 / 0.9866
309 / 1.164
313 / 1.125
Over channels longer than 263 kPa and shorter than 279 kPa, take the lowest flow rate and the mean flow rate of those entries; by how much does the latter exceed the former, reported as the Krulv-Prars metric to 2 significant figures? 0.20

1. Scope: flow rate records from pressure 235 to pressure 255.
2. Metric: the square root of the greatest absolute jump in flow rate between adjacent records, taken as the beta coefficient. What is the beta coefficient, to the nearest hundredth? 0.25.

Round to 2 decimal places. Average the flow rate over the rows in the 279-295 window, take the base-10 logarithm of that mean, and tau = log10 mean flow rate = -0.01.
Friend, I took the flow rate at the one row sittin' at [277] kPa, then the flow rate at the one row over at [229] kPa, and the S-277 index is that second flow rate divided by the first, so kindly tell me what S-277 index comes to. 0.98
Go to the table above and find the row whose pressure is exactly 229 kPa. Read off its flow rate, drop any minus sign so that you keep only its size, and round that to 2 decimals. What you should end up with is 1.11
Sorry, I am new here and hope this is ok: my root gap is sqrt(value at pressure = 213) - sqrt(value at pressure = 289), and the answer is 0.05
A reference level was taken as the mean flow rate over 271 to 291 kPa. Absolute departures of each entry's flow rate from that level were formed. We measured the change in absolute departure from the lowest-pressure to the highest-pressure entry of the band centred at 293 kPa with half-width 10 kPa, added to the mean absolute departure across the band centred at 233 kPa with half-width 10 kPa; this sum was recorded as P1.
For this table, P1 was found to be 0.31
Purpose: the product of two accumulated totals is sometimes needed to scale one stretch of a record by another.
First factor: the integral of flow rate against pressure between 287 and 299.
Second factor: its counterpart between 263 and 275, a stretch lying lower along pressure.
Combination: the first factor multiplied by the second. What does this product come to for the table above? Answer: 115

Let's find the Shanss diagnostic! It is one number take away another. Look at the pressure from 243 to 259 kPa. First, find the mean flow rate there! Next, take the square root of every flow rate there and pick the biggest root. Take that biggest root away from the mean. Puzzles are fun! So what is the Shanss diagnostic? -0.045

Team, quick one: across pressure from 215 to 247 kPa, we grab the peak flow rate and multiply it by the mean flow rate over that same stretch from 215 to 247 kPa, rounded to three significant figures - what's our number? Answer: 1.18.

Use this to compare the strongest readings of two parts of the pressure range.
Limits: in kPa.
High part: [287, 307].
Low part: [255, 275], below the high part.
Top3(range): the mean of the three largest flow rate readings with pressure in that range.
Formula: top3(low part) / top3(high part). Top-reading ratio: 1.08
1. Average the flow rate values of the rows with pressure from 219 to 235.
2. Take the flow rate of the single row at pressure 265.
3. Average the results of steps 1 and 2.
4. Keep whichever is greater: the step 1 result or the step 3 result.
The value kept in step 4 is 1.08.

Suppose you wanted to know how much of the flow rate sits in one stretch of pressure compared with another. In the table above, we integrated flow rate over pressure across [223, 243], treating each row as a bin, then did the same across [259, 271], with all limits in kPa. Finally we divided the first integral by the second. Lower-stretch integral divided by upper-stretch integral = 2.1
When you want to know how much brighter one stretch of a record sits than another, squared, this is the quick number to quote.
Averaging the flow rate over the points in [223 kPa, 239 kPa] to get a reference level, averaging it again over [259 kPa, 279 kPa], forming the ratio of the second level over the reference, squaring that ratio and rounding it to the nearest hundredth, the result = 0.82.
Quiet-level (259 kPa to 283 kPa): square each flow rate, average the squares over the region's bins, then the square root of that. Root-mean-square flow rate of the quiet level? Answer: 1.00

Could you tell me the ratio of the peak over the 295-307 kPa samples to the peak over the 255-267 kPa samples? 1.15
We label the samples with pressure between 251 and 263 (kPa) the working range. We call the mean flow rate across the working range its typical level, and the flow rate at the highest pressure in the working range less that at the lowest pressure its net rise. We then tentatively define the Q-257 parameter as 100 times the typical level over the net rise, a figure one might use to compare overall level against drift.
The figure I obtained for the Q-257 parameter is -411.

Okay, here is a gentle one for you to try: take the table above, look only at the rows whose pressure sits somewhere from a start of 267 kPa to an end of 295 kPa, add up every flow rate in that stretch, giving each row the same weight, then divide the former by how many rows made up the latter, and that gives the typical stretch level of 1.02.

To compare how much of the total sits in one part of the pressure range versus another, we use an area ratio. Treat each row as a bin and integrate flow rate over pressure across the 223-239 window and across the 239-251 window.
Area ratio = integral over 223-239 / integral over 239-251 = 1.38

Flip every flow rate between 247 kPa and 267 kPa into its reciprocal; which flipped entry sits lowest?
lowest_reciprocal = 0.97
